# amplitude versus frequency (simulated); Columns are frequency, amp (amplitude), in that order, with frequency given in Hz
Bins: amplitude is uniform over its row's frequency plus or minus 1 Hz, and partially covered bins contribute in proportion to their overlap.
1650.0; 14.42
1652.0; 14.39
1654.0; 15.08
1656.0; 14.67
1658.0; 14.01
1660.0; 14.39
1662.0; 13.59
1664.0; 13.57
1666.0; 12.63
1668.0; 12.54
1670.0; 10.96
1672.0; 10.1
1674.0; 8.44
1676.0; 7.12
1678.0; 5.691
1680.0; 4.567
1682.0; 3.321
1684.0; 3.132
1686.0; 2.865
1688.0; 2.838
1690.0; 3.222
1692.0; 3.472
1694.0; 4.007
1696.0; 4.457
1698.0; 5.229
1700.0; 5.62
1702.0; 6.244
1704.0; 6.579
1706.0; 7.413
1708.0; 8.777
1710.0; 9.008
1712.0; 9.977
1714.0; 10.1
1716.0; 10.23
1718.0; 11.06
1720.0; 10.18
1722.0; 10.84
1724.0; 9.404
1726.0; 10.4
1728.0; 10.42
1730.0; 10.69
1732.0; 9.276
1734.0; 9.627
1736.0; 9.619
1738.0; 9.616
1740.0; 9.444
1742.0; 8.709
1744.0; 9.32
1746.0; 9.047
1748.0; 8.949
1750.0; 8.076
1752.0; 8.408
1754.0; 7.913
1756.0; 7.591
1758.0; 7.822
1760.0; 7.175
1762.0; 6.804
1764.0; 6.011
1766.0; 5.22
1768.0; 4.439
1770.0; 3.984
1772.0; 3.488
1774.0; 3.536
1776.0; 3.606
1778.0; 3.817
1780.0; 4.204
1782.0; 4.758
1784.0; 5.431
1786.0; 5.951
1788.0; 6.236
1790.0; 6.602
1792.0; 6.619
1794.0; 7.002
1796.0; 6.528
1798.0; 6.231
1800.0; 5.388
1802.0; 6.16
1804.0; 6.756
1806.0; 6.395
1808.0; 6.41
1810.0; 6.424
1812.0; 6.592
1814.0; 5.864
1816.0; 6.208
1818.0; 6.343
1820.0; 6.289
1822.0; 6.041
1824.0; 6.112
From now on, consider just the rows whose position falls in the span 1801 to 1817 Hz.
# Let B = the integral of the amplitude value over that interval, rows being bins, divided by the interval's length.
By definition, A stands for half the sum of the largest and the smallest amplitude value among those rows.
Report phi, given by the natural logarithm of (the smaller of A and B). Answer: 1.84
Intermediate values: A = 6.3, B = 6.4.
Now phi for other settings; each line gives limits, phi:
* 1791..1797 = 1.90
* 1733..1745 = 2.22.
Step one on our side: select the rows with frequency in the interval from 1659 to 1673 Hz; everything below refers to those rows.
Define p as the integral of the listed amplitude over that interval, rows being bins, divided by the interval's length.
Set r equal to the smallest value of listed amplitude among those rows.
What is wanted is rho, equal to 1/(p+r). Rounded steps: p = 12.5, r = 10.1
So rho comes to 0.04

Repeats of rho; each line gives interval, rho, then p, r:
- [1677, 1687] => 0.15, 3.9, 2.865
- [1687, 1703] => 0.14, 4.4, 2.838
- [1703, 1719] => 0.06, 9.1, 6.579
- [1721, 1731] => 0.05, 10.4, 9.404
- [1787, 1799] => 0.08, 6.5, 6.231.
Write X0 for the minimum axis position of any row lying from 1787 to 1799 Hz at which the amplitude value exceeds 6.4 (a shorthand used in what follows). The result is 1790.0 Hz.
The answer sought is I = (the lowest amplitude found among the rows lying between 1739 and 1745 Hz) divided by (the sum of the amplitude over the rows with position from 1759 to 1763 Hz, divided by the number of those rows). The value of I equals 1.2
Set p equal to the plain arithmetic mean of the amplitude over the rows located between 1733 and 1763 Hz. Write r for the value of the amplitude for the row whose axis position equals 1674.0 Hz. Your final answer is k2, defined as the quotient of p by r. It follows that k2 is 1.01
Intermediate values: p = 8.5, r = 8.44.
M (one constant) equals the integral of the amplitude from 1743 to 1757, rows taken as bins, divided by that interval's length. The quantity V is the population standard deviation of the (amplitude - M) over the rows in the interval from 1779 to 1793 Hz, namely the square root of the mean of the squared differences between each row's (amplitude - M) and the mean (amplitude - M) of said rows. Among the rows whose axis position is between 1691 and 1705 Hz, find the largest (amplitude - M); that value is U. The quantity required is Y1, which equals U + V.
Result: -1.0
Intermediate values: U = -1.9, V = 0.86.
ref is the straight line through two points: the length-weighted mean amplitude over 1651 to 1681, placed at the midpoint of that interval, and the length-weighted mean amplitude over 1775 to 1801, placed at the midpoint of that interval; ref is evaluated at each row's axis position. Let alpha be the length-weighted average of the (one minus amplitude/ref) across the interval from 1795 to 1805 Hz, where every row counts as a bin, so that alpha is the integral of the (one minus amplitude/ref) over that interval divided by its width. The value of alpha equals -0.2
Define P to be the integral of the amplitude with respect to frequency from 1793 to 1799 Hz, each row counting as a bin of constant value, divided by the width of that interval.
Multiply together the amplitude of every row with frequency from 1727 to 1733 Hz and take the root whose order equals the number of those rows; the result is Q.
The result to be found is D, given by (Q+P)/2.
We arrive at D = 8.35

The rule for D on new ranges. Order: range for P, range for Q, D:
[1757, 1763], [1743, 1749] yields 8.19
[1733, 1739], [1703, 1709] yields 8.58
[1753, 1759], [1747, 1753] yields 8.12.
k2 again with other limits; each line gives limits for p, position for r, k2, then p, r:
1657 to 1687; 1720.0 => 0.90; 9.1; 10.18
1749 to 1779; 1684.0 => 1.87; 5.9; 3.132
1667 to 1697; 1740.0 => 0.61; 5.8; 9.444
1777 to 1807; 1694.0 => 1.47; 5.9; 4.007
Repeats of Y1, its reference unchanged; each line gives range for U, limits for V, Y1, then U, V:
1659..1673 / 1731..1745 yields 6.2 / 5.9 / 0.30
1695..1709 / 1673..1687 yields 2.3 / 0.3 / 1.99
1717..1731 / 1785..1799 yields 2.9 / 2.6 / 0.32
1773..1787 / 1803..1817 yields -2.3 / -2.5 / 0.26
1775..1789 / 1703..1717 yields -0.9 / -2.2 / 1.31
